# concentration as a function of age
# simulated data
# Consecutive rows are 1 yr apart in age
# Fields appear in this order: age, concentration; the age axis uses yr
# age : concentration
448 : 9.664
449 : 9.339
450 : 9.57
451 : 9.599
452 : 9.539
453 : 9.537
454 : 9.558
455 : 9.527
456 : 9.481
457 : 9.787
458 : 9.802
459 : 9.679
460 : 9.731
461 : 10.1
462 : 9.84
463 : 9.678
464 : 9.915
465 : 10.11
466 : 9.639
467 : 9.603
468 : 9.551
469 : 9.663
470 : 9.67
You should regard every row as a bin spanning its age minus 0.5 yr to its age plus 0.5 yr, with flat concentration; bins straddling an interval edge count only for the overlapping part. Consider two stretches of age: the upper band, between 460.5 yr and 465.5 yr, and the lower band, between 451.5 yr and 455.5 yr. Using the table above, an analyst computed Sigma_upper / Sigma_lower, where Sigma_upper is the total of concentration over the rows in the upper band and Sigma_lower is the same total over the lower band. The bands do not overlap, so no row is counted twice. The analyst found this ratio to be 1.3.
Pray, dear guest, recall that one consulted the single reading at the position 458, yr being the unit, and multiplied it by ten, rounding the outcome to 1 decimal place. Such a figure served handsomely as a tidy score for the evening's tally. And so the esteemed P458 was 98.0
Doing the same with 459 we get 96.8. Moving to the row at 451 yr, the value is 96.0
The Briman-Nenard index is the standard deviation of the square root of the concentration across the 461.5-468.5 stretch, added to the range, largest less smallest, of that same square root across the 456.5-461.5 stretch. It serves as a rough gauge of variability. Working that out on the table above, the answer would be 0.10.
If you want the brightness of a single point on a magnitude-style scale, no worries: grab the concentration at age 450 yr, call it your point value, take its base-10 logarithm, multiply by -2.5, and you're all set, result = -2.45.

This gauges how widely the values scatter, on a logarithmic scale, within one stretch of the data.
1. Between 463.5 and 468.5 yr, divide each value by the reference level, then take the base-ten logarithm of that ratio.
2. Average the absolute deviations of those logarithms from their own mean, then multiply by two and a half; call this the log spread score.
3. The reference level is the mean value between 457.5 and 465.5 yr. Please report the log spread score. 0.022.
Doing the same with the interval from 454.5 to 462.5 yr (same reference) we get 0.015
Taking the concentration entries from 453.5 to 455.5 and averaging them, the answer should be 9.54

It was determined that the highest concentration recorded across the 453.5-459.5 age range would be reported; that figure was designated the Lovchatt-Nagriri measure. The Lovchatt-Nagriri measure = 9.802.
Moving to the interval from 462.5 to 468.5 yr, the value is 10.11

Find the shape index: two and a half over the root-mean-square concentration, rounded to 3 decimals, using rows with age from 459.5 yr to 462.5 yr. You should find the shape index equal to 0.253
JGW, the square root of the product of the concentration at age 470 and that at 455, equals 9.60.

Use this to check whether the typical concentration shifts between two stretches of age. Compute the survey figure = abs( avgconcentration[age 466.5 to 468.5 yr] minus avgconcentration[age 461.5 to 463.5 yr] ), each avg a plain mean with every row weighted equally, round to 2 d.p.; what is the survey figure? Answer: 0.18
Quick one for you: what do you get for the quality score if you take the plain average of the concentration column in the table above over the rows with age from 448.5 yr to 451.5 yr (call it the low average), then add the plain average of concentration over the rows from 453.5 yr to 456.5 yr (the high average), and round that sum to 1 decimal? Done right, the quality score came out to 19.0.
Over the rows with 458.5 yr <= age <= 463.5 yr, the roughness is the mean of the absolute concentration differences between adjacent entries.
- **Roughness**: 0.21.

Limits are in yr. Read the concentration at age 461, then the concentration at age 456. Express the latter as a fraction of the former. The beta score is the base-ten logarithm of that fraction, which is -0.027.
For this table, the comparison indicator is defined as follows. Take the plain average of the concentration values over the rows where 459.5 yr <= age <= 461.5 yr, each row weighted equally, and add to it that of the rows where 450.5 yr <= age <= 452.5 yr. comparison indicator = 19.5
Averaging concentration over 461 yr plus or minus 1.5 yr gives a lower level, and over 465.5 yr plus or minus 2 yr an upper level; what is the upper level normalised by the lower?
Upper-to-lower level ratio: 0.99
